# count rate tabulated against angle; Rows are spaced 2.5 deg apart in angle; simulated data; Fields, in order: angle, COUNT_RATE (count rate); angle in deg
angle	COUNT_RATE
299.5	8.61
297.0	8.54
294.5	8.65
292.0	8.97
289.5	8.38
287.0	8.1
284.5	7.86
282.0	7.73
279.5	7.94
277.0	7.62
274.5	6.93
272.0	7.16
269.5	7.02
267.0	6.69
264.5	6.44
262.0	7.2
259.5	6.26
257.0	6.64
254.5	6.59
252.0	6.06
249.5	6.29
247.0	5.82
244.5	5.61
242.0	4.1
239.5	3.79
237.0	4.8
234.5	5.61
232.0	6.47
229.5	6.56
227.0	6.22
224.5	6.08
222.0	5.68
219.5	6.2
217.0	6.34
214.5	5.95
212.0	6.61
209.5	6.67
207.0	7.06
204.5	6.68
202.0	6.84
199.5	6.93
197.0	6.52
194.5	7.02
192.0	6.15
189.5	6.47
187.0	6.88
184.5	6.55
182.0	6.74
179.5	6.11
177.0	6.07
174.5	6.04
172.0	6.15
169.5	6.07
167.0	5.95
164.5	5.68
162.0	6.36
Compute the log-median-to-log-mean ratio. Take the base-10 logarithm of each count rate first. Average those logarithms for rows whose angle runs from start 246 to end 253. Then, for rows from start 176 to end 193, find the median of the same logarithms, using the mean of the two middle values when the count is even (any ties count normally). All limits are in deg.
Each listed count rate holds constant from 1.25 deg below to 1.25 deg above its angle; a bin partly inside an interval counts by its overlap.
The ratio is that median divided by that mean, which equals 1.04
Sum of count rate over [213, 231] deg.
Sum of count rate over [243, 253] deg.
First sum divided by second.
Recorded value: 1.8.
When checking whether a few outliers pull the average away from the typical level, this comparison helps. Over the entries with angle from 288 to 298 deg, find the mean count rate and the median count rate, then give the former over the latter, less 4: -3.00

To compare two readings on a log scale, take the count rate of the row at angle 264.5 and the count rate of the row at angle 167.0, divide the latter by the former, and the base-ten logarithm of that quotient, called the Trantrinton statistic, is -0.034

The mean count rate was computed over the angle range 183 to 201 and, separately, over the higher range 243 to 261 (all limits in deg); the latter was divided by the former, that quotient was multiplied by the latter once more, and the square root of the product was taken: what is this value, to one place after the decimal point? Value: 2.4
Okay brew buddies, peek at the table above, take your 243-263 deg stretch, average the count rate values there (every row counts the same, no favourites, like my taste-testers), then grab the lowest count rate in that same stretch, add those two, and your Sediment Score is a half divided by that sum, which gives 0.042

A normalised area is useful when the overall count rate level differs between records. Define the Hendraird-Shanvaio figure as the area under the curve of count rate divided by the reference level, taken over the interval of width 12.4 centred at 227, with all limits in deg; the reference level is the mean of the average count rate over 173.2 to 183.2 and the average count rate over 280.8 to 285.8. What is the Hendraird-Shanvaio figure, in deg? 11.0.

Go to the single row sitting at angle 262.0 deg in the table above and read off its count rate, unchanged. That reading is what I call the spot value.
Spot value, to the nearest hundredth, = 7.20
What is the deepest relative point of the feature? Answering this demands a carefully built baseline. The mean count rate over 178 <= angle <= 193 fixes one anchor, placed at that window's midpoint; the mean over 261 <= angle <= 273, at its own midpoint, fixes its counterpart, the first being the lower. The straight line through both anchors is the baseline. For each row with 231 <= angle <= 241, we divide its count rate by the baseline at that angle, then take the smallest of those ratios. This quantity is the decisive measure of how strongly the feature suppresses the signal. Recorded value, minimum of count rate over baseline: 0.561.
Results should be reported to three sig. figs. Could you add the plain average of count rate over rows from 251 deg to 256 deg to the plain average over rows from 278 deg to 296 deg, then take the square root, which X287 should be 3.82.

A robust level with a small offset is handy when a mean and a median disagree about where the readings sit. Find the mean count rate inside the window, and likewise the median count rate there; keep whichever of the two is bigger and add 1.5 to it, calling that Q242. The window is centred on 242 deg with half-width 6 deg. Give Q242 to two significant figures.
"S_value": 6.3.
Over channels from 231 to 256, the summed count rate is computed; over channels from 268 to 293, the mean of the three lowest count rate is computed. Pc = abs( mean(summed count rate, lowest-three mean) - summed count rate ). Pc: 24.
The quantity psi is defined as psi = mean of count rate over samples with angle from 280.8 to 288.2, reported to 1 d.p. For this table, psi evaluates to 7.9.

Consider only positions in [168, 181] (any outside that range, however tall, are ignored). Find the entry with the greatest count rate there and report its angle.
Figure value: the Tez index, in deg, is 172.0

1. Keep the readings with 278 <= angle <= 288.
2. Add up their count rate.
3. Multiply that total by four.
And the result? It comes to 127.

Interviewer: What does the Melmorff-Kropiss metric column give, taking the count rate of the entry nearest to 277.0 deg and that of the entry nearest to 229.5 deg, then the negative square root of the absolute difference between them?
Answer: -1.0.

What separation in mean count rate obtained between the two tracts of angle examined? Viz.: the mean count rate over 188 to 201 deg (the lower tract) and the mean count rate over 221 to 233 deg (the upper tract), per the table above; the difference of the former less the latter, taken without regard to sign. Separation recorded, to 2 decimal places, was 0.42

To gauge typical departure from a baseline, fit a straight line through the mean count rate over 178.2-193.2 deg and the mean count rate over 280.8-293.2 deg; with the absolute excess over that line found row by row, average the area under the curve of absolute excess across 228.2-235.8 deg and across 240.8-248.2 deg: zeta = 13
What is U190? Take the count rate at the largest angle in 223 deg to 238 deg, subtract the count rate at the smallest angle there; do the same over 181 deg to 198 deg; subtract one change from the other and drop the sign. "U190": 1.1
